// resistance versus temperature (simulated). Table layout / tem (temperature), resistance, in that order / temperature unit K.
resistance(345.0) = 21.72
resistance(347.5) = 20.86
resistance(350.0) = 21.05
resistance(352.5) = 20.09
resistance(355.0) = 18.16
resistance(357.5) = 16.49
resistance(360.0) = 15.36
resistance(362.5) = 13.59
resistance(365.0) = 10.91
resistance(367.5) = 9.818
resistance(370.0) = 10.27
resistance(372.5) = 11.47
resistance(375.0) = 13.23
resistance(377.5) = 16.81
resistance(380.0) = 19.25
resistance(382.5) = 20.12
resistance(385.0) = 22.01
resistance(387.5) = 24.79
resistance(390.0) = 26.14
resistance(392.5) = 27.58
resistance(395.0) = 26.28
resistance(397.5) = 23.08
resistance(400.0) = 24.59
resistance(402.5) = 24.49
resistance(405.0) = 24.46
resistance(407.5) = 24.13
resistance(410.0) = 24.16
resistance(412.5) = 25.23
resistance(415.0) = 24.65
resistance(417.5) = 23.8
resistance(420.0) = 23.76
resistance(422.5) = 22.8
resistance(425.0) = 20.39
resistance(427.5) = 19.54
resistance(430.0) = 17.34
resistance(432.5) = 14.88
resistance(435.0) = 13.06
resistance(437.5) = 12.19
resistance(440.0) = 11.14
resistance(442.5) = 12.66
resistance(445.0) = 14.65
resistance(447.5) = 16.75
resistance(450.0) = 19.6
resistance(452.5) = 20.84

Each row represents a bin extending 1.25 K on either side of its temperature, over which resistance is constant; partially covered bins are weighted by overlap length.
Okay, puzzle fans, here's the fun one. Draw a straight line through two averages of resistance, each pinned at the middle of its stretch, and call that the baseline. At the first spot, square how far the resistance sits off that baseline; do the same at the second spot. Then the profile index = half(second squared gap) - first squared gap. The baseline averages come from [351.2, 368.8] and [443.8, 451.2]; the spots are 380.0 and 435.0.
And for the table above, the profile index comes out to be -8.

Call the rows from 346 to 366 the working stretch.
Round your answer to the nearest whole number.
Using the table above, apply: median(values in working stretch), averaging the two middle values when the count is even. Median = 17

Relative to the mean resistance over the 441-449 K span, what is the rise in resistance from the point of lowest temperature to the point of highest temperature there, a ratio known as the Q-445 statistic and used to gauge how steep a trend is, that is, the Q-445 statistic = 0.28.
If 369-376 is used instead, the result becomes 0.25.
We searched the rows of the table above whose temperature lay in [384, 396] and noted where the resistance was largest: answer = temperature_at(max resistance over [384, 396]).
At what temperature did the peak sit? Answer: 392.5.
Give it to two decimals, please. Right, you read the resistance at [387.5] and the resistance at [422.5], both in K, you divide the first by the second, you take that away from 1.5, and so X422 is 0.41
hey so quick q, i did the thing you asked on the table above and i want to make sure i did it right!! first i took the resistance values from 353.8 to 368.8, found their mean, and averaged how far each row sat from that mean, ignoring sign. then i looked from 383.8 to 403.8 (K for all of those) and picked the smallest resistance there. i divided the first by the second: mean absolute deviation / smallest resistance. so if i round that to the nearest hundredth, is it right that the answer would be 0.12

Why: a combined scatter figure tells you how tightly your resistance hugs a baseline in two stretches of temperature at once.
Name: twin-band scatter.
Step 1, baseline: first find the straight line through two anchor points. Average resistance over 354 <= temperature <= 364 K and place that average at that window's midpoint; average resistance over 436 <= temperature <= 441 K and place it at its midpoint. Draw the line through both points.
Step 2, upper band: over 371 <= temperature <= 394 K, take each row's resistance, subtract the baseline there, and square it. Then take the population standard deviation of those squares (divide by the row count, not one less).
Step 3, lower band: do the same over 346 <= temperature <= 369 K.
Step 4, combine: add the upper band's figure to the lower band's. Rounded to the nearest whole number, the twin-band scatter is 73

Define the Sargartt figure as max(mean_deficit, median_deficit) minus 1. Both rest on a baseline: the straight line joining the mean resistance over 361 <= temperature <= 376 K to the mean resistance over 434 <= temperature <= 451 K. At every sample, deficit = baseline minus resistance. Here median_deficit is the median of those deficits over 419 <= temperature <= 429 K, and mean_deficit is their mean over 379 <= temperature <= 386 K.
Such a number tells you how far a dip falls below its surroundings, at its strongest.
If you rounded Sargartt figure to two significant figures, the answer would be -9.0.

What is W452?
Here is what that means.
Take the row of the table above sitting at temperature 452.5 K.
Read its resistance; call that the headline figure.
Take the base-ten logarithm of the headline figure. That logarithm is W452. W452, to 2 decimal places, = 1.32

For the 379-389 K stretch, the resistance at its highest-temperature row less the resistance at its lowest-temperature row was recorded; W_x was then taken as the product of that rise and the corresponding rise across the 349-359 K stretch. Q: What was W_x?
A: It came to -25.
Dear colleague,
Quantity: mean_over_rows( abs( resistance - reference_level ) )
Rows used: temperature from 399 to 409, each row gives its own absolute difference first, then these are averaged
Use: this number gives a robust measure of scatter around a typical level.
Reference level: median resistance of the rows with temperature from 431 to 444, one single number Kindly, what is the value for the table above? 12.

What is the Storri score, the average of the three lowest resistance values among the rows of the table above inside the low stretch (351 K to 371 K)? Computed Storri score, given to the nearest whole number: 10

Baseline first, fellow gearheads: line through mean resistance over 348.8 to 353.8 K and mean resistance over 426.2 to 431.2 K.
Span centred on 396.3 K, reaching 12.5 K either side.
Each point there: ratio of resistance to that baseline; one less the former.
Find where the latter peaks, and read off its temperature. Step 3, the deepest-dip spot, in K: 385.0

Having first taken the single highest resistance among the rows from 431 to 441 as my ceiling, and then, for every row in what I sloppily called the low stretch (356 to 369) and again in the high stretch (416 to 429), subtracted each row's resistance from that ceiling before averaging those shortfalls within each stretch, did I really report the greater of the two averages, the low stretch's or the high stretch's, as 1.6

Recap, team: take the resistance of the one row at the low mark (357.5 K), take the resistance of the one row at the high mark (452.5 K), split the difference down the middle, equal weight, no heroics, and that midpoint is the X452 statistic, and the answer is 18.7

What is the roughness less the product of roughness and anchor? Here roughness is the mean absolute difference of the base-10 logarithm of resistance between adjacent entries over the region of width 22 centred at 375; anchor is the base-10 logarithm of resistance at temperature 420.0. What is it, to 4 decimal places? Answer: -0.0186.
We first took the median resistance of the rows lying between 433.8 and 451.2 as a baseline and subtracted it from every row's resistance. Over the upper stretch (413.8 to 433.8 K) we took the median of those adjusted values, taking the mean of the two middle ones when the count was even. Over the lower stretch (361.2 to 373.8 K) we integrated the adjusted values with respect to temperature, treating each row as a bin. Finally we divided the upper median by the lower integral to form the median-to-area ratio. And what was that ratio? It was -0.37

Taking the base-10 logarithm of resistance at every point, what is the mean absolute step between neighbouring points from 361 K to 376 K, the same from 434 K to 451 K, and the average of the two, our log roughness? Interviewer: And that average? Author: 0.053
